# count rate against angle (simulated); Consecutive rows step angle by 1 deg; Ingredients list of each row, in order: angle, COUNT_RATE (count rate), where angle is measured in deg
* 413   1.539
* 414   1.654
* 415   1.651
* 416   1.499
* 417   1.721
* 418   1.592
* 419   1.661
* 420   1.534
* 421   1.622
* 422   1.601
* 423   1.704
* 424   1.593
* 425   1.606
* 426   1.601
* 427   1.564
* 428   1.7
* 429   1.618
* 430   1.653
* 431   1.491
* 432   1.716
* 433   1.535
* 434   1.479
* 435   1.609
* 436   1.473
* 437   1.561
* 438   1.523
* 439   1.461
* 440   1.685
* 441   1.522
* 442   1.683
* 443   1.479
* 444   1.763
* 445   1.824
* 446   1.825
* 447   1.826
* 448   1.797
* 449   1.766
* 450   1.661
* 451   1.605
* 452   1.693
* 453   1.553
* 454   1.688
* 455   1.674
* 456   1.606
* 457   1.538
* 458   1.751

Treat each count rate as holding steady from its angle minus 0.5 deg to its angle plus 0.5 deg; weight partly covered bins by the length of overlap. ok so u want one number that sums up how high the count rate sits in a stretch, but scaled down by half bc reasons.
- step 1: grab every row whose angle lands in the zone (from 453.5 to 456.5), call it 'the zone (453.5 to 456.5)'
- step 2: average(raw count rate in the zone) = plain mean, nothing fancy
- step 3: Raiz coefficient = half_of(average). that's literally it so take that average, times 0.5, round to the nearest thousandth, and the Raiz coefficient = 0.828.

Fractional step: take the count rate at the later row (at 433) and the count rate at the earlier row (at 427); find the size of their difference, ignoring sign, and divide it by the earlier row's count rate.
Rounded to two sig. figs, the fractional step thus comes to 0.019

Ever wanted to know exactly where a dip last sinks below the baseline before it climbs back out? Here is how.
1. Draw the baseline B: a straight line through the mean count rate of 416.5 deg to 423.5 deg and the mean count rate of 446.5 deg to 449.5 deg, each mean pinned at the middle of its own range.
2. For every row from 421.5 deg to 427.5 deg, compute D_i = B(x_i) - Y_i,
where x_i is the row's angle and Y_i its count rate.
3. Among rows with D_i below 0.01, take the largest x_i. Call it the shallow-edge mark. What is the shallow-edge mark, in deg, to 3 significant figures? 423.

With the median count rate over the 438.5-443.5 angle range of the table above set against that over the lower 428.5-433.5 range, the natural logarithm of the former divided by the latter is -0.061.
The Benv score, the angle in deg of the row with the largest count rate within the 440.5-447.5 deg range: 447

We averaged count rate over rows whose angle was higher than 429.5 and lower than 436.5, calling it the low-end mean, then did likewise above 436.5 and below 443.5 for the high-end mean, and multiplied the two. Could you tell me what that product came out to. 2.44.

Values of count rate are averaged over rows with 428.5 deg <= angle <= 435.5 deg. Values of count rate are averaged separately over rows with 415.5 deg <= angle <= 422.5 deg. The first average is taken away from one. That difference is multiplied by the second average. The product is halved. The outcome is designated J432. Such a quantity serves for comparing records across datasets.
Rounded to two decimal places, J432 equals -0.47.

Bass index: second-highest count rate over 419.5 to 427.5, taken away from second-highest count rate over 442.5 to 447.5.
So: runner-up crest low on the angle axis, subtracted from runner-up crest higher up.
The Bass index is 0.20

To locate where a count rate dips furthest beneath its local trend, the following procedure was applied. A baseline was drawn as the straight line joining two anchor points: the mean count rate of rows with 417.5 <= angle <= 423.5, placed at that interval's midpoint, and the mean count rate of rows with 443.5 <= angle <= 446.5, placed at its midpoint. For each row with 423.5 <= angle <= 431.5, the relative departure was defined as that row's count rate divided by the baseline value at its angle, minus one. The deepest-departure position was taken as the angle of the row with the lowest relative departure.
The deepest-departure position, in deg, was 431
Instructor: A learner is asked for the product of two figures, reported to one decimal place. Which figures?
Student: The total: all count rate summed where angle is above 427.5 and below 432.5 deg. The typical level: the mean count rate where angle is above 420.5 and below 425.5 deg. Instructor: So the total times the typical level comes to 13.3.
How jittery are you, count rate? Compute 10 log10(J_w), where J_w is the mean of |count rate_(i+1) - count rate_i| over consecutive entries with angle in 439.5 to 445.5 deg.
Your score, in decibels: -7.6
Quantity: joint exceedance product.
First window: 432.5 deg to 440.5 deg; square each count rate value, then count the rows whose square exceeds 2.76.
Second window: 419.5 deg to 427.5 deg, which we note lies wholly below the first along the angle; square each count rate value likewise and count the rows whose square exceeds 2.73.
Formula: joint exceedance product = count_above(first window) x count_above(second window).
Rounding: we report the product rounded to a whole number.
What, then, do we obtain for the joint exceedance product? 1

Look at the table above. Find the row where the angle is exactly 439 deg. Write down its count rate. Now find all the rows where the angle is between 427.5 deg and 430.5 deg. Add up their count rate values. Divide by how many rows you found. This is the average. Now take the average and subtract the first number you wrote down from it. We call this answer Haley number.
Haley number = 0.196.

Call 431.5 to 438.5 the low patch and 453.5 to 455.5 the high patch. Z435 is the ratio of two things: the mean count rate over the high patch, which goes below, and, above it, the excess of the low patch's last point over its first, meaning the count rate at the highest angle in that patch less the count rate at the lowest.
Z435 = -0.11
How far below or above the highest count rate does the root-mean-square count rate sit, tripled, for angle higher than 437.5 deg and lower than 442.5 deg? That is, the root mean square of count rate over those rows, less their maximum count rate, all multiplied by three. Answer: -0.32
